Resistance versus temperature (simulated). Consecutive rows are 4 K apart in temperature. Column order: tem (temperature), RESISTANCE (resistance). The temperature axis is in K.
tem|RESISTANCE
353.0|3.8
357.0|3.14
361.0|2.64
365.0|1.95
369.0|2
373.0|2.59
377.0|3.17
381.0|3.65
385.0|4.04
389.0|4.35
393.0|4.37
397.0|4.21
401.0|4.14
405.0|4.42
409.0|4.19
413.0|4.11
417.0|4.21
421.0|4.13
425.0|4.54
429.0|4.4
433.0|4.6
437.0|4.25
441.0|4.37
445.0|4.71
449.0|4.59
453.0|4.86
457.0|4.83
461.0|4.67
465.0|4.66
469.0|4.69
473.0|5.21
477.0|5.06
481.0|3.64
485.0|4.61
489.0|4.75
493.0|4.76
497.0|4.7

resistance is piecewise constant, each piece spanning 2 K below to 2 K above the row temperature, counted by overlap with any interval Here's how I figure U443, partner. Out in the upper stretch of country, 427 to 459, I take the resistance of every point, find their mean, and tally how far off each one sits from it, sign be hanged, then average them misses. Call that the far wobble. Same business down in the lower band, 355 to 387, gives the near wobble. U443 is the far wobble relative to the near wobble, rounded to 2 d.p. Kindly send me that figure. 0.29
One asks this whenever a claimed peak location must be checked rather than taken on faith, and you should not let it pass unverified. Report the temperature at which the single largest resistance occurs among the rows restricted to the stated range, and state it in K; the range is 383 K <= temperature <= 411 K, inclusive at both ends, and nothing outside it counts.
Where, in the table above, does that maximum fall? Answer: 405.0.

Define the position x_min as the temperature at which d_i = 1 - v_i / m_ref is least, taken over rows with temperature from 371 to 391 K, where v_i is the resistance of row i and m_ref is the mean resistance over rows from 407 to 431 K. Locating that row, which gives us 389.0 K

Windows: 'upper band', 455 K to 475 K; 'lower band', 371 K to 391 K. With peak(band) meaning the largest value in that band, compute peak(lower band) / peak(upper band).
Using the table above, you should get 0.835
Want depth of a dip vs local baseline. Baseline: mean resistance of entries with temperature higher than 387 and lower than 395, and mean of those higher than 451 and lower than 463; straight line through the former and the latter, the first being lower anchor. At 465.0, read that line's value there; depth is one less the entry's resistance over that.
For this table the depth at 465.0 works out 0.04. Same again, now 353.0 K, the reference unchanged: 0.08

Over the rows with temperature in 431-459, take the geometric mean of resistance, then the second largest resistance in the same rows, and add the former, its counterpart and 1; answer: 10.4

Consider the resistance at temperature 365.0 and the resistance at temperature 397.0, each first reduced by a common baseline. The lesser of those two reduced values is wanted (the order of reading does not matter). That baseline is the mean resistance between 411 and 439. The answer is -2.4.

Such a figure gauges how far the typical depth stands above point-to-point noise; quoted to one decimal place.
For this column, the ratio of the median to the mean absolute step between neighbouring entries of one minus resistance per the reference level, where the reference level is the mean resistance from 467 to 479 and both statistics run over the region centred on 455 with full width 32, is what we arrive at 2.2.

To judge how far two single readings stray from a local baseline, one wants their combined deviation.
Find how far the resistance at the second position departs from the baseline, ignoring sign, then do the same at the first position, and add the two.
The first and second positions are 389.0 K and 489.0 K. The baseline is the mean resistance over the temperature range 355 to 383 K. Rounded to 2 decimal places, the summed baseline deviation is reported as 3.63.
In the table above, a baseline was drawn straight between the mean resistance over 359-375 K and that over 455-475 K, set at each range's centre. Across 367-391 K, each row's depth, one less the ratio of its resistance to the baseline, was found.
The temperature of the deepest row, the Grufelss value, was 369.0 K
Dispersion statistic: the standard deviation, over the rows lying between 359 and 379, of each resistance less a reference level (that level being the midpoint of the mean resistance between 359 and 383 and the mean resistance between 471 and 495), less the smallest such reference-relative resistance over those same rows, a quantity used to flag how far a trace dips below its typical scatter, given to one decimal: 2.2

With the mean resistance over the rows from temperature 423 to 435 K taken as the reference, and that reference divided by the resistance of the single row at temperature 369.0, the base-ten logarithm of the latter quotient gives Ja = 0.35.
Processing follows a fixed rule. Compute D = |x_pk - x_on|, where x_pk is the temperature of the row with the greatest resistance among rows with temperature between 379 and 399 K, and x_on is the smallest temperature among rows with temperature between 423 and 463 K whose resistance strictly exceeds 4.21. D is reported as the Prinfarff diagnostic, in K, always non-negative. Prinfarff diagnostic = 32 K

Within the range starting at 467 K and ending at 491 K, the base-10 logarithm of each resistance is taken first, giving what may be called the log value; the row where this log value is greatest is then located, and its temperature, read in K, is 473.0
